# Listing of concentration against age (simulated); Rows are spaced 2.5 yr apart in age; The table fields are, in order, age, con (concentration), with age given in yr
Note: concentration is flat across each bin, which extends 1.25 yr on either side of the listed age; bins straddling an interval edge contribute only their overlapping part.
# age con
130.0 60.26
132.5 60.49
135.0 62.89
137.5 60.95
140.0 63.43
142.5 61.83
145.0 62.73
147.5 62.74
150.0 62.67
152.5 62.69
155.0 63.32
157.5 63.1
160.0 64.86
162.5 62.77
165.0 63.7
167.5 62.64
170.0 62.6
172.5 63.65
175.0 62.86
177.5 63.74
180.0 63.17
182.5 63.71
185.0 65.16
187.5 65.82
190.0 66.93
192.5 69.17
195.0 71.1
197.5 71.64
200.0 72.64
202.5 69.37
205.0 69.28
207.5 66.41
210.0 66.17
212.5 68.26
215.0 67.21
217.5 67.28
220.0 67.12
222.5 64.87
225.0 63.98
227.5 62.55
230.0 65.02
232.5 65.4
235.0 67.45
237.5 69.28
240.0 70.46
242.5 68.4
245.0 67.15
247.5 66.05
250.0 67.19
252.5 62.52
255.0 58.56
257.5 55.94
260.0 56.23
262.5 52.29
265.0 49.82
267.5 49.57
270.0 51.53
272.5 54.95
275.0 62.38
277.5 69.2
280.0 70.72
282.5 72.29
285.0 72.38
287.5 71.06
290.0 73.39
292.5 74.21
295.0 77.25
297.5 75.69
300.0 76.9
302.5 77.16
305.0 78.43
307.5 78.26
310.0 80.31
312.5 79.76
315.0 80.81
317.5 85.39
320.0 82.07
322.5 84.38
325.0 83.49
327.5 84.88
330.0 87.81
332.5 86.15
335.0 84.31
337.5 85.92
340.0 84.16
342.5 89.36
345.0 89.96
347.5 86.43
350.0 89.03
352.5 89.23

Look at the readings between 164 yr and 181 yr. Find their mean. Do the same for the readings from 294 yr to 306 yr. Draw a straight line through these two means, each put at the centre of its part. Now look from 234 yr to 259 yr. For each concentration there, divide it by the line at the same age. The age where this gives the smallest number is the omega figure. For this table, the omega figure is 257.5 yr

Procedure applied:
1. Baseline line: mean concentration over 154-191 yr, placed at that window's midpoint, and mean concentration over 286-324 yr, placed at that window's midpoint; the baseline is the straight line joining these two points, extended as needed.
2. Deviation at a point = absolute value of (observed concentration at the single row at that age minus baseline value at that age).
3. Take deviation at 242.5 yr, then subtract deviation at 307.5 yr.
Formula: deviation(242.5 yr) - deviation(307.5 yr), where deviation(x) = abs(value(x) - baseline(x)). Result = 2.8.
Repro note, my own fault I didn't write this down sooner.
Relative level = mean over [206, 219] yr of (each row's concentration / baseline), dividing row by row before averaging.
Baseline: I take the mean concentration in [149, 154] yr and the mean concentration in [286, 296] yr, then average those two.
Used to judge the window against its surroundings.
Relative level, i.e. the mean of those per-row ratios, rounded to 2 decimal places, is 0.98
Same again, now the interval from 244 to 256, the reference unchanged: 0.94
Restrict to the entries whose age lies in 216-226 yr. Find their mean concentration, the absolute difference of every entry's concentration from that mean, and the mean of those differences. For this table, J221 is 1.4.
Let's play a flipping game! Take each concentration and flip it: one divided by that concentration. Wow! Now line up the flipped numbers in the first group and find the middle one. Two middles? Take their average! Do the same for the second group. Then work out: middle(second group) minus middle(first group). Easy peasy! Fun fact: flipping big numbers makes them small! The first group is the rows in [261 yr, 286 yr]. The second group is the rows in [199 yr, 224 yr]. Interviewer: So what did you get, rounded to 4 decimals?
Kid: -0.0022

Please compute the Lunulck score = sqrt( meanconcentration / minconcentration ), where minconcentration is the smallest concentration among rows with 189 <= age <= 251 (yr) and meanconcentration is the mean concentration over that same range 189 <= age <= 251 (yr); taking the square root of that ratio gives 1.04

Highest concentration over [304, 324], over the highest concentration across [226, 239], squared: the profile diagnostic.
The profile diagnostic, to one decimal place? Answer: 1.5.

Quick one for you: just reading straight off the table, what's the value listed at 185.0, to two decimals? 65.16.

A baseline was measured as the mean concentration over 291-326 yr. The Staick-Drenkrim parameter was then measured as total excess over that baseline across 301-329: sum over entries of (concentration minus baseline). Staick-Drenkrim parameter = 20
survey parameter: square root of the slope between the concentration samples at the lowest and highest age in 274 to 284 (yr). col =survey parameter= 1.1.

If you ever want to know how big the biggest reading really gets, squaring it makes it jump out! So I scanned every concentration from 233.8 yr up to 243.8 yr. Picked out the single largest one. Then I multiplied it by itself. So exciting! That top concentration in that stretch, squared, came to 4965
